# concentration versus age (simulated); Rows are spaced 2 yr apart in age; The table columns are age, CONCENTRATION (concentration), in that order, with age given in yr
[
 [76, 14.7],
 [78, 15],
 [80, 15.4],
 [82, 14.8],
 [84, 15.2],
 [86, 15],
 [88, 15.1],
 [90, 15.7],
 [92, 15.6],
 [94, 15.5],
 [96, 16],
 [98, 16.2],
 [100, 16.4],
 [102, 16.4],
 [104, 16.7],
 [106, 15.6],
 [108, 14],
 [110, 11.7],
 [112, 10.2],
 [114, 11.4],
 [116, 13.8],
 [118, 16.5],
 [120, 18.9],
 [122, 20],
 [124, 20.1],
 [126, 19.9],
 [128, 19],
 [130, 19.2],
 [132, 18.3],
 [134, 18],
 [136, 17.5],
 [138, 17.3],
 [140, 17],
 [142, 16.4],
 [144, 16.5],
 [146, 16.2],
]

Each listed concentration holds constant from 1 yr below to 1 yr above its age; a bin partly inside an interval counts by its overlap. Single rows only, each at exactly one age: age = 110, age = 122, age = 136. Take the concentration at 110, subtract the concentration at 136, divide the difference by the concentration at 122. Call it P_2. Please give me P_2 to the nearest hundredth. -0.29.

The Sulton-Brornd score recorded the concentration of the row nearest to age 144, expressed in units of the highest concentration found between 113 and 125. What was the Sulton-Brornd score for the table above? 0.82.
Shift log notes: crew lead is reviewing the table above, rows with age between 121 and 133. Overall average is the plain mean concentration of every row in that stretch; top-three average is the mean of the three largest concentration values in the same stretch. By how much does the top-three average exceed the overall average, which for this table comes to 0.6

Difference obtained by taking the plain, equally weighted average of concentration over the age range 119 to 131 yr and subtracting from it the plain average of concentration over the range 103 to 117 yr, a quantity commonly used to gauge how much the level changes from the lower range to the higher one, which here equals 6.2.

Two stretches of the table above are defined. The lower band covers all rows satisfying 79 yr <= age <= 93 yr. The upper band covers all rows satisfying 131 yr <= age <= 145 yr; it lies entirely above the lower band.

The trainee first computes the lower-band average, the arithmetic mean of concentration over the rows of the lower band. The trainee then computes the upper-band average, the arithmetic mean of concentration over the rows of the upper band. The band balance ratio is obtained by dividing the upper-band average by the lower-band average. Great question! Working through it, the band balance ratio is 1.13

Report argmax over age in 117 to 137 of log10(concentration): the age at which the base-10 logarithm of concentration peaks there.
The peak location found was 124 yr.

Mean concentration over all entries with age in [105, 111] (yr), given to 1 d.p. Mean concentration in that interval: 13.8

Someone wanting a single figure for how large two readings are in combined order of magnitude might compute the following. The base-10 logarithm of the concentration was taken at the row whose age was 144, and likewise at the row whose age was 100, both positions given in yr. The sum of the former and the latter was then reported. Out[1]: 2.43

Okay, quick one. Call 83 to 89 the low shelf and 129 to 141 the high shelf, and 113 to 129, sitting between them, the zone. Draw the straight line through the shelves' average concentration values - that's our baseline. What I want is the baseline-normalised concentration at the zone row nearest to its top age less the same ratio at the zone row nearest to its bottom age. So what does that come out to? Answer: 0.4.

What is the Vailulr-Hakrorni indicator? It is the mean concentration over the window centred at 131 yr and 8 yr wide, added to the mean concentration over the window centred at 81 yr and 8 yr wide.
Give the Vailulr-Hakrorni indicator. 33.7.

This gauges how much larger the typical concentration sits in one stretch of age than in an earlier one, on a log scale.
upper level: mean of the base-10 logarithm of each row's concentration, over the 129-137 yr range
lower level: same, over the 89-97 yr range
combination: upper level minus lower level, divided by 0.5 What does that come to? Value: 0.130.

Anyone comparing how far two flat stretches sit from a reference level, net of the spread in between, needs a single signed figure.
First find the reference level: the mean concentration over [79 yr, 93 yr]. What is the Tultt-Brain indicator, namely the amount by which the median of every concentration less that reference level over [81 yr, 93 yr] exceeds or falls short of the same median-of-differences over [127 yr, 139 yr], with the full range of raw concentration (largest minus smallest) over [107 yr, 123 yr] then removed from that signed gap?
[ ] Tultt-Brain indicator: -13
